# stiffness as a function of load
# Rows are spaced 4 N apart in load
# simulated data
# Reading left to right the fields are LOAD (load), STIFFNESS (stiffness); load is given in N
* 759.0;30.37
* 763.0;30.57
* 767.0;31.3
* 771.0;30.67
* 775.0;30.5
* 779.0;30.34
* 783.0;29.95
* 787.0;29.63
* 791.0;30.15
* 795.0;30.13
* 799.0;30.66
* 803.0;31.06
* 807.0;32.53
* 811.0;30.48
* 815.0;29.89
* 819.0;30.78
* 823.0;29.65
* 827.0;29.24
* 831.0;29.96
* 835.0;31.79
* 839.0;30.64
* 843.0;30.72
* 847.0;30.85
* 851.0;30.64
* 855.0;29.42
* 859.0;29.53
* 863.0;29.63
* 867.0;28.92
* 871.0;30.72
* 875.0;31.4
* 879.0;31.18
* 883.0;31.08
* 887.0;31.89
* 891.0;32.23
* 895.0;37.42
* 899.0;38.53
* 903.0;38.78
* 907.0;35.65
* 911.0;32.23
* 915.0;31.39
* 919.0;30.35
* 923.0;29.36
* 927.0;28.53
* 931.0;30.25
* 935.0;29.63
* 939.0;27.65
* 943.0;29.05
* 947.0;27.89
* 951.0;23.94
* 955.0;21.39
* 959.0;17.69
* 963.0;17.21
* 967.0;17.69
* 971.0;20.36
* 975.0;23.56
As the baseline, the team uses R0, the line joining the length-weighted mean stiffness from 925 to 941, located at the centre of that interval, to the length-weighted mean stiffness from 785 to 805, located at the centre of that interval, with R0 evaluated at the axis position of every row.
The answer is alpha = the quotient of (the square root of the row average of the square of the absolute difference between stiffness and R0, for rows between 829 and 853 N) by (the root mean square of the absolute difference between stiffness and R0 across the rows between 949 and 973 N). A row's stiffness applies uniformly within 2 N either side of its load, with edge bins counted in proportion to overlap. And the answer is 0.1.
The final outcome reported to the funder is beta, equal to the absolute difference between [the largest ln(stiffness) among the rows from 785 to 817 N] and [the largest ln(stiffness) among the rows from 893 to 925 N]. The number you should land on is 0.18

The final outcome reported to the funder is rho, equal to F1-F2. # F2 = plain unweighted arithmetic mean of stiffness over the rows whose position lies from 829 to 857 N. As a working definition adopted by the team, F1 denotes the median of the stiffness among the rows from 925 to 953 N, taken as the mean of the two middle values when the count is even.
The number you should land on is -2.0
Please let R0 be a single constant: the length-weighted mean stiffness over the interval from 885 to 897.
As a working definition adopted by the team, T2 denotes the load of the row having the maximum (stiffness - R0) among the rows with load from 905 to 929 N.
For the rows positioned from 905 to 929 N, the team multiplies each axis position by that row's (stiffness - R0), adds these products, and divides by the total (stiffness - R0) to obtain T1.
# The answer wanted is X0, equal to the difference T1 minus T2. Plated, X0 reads 15.8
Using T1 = 922.8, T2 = 907.0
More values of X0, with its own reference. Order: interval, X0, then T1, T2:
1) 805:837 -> 14.8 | 821.8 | 807.0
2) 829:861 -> 11.1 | 846.1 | 835.0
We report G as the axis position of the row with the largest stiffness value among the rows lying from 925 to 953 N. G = 931.0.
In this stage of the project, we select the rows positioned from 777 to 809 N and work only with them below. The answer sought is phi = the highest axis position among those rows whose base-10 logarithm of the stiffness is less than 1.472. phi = 787.0 N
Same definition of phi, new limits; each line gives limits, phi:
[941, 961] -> 959.0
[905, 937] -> 935.0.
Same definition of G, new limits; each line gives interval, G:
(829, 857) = 835.0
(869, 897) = 895.0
